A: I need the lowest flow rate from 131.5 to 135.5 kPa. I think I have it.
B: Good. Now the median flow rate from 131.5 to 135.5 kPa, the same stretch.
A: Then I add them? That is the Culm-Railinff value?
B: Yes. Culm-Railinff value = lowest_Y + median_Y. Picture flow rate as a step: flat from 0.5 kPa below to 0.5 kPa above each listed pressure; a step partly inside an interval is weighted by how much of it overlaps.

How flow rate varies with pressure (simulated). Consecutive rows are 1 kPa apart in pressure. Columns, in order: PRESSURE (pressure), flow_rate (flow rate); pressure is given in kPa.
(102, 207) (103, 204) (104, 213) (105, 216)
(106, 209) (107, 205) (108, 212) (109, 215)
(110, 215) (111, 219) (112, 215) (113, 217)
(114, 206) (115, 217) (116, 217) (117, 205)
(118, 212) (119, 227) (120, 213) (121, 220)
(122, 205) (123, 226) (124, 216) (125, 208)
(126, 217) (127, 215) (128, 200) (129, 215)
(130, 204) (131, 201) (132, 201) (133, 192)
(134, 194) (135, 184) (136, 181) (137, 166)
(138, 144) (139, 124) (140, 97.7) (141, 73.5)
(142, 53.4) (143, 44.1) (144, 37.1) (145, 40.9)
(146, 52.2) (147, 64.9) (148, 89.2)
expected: 377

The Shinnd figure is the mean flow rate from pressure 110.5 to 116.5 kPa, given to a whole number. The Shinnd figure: 215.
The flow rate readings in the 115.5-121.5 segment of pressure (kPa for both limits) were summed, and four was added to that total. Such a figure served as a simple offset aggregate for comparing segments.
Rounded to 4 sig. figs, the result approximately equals 1298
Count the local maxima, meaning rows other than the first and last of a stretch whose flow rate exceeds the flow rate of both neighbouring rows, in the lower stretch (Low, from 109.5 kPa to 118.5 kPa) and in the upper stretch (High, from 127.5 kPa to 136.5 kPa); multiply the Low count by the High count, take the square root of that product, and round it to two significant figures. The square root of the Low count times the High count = 2.0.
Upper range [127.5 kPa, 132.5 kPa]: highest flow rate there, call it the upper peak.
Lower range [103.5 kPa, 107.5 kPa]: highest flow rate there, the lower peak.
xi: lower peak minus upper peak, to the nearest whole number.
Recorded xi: 1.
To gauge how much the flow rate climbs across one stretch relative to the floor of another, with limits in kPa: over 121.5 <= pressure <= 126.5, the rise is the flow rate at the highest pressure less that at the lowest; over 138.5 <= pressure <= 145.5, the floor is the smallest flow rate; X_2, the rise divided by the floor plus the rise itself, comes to 12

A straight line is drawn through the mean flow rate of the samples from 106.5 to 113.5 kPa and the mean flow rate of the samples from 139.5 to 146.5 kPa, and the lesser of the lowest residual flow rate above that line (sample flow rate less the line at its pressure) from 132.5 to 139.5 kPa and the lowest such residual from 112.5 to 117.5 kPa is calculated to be 11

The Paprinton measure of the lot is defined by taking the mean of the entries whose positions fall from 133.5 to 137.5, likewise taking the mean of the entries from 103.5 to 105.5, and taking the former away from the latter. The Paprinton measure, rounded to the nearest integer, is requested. 33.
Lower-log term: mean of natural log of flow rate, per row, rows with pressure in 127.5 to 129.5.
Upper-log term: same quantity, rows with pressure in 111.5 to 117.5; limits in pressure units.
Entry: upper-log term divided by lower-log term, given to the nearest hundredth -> 1.00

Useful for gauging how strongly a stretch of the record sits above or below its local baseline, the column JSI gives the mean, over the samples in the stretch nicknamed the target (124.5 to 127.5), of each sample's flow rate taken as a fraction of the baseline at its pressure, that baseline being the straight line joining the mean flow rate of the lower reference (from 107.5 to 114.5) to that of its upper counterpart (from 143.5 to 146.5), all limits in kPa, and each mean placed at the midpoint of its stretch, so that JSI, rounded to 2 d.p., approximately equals 1.54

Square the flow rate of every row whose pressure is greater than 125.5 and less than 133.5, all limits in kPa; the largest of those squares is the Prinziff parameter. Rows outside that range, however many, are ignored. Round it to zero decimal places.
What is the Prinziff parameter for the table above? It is 47089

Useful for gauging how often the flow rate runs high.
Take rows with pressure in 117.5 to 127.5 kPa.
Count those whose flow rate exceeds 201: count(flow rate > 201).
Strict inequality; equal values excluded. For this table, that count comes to 10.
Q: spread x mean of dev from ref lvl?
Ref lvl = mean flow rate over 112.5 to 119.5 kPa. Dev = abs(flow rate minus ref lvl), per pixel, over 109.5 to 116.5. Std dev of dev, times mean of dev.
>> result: 8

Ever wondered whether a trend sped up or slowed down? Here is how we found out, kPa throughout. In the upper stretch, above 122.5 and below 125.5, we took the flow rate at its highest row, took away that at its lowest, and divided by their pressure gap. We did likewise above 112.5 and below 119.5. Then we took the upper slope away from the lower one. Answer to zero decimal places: 11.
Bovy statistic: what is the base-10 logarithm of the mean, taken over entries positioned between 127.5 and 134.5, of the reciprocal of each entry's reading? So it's -2.30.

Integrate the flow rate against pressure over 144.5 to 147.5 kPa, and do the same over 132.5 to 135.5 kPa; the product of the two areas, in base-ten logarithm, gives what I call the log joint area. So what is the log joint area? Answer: 5.0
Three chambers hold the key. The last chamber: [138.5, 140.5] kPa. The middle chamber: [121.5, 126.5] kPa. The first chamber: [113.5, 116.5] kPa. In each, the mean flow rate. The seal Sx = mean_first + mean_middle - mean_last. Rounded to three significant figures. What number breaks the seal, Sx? 317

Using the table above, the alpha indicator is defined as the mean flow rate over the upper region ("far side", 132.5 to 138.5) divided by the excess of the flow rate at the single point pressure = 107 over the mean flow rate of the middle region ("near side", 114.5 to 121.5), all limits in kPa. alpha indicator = -16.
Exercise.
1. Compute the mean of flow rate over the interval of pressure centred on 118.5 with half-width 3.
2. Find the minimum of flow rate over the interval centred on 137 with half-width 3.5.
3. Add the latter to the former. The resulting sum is 313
